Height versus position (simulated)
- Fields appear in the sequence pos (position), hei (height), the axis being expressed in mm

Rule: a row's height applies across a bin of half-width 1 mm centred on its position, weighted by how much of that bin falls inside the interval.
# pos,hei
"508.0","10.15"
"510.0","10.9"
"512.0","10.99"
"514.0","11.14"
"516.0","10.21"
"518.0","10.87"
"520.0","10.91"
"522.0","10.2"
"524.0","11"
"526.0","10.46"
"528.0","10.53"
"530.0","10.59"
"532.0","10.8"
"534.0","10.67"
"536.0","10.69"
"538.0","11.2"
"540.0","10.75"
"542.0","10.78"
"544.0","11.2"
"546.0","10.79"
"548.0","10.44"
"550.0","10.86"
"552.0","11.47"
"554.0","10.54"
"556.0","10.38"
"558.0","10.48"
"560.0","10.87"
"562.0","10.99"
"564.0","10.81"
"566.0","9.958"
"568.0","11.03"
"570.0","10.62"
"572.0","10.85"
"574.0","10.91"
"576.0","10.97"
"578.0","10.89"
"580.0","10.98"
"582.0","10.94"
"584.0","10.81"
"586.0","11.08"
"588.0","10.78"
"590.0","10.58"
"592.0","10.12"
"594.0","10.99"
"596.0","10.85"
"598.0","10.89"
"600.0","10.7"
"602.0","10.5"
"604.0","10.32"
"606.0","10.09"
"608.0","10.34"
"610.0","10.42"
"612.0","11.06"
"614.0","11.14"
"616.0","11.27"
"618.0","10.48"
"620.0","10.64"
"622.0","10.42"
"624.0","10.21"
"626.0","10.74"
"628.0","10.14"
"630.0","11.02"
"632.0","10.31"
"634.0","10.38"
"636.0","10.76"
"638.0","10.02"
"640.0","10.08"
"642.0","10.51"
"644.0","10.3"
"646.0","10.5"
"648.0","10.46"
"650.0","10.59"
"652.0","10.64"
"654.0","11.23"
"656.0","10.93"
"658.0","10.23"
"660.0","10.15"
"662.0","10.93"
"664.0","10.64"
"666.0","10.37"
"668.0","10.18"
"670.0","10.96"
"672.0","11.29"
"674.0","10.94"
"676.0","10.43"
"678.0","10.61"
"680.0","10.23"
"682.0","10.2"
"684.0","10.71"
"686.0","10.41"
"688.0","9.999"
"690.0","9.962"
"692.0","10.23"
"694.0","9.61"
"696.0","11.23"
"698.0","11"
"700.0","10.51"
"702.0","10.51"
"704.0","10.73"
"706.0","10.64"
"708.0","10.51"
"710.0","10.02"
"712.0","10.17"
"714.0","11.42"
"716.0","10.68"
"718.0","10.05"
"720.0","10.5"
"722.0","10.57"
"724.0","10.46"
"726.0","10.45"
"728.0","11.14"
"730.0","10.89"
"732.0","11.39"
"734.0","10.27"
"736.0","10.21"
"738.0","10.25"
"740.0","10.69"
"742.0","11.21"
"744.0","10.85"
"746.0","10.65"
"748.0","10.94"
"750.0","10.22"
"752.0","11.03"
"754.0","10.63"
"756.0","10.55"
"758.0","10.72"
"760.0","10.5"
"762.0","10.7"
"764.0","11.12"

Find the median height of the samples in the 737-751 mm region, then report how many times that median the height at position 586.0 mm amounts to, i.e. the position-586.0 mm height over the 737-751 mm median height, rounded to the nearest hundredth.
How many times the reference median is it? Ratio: 1.04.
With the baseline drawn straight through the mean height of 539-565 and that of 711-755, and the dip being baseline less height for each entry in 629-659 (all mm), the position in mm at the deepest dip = 638.0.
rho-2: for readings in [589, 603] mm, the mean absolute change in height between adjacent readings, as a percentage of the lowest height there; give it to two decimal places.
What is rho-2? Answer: 3.13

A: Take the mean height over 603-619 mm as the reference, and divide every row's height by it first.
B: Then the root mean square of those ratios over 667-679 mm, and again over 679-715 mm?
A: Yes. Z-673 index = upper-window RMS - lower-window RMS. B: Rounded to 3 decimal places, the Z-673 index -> -0.027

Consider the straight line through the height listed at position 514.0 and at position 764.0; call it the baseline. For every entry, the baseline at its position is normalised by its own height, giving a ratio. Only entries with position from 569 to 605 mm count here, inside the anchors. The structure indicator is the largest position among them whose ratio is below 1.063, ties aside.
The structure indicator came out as 602.0 mm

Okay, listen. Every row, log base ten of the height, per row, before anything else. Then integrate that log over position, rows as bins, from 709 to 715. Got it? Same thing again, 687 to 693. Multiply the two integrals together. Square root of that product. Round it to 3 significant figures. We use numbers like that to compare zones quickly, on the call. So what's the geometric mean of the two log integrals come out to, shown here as 6.07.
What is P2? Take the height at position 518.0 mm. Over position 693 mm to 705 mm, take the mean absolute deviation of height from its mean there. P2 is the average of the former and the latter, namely 5.63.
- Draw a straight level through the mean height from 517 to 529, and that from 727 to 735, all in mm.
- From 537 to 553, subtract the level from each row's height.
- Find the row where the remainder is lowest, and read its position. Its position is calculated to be 548.0 mm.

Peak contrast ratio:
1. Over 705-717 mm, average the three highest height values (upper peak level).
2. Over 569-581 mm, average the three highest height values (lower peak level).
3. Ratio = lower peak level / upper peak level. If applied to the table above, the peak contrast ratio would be 1.00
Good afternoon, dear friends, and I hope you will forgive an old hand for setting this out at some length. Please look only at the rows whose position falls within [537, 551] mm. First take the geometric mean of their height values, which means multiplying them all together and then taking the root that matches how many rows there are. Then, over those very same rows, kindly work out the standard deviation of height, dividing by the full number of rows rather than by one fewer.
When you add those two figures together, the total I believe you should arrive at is 11.1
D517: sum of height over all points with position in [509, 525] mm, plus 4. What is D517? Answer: 90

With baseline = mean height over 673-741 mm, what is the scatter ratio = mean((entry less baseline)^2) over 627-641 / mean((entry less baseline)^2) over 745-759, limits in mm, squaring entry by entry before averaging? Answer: 1.59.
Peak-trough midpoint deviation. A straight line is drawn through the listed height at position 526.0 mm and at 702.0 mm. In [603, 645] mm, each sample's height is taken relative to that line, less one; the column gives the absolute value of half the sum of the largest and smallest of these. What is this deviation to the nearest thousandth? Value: 0.015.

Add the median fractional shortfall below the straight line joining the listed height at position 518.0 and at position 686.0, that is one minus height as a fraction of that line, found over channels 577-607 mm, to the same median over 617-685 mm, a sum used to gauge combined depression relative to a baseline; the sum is -0.009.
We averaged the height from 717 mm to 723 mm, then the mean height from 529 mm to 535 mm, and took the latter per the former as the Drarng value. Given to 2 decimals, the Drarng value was 1.03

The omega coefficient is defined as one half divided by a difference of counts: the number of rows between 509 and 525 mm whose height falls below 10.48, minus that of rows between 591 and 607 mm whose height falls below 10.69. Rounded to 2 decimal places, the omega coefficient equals -0.25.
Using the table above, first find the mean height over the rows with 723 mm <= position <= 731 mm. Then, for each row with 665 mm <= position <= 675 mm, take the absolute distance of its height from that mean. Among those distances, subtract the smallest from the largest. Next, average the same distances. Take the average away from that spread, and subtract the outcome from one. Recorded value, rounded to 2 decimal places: 1.03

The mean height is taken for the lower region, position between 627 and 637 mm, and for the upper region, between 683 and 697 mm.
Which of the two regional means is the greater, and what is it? 10.5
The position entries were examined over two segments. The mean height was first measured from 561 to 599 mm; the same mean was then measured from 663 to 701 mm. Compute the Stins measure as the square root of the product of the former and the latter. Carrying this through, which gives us 10.6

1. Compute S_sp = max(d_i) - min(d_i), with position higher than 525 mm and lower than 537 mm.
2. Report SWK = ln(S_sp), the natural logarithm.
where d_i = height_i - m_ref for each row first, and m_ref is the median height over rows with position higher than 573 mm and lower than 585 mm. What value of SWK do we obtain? -1.08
